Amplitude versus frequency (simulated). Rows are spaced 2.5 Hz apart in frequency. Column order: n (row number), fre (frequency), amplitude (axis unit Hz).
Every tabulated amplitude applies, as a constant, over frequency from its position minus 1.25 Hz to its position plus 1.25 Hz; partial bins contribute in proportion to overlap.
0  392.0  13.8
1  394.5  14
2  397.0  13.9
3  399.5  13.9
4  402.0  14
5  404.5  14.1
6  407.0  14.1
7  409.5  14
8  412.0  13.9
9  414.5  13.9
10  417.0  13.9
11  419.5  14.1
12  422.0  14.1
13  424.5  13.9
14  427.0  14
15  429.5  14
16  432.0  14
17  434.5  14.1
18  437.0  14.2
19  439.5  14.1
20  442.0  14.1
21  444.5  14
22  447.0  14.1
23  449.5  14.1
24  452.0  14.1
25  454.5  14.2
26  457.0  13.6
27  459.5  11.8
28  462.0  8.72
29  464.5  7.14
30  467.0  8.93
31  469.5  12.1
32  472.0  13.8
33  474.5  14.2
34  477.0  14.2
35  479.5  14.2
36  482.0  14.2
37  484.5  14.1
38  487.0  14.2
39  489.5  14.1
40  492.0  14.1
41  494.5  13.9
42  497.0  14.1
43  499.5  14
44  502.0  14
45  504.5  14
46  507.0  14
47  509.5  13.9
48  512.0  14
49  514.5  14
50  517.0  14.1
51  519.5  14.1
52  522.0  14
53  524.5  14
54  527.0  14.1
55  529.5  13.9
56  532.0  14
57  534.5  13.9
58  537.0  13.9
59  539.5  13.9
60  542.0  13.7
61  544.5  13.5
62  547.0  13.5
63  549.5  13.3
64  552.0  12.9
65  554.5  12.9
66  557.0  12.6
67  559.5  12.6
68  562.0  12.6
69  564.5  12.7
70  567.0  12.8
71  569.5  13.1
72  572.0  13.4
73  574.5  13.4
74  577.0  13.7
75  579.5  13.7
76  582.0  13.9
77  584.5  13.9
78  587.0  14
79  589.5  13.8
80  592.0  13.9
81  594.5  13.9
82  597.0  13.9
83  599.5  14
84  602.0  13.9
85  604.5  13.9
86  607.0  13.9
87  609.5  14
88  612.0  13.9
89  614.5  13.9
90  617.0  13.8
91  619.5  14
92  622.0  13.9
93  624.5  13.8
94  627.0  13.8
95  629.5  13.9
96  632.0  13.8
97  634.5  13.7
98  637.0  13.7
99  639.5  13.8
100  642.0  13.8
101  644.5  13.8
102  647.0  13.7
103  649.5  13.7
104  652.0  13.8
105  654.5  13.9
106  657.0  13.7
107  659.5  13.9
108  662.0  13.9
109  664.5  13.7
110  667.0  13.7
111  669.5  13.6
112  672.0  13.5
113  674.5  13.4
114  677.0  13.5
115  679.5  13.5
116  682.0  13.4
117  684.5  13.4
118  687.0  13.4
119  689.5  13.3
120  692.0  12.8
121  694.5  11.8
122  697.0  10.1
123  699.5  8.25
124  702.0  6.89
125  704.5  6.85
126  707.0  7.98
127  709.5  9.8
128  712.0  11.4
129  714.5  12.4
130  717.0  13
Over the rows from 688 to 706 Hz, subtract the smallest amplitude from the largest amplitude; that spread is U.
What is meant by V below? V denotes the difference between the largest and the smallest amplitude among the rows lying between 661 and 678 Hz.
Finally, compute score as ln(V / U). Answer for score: -2.56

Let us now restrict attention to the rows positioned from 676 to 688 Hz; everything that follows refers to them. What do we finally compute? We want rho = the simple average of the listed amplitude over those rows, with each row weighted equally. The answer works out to 13.4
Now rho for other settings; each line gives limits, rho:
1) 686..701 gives 11.6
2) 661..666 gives 13.8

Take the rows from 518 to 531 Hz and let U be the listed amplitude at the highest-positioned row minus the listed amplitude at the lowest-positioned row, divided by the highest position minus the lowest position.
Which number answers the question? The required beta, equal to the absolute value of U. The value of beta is 0.020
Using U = -0.020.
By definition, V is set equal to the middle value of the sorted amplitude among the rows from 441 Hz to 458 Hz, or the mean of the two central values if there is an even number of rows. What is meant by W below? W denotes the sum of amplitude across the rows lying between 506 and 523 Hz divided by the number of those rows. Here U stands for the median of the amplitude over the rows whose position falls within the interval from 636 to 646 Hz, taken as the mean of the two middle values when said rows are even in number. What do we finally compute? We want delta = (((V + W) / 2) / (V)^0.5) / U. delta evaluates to 0.271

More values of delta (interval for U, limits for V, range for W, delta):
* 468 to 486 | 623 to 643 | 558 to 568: 0.251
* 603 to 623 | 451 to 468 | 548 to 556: 0.260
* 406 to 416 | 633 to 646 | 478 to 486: 0.270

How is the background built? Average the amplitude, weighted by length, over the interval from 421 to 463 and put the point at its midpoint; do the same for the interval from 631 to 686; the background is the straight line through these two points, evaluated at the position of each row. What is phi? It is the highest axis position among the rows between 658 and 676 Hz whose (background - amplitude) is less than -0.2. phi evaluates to 662.0 Hz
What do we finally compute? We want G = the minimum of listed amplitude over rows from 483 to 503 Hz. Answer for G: 13.9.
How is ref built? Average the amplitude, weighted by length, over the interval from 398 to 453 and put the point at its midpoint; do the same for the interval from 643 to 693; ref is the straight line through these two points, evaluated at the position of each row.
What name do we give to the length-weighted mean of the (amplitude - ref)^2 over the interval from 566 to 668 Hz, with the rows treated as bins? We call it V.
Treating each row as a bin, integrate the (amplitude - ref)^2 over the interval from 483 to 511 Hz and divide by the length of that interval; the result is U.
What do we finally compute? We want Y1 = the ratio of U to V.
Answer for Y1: 0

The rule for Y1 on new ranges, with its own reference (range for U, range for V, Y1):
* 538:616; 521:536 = 13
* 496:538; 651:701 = 0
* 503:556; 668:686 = 9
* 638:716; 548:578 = 8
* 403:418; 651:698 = 0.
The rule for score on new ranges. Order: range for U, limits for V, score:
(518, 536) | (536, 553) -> 1.61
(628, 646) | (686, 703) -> 3.48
